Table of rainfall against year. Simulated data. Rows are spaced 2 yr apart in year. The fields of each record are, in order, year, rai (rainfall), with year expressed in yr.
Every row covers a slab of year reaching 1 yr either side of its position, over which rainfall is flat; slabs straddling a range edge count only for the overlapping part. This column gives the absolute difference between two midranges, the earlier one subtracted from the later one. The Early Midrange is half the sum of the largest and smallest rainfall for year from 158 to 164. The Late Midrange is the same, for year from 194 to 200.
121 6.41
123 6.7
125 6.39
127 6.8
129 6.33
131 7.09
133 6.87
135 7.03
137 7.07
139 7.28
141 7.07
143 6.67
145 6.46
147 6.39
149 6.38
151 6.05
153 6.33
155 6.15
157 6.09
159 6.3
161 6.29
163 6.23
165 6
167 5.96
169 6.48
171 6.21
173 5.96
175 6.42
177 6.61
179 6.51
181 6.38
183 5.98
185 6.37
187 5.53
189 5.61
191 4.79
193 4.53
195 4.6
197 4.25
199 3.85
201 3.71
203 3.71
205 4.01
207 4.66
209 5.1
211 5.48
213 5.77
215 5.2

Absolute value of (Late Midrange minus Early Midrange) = 2.0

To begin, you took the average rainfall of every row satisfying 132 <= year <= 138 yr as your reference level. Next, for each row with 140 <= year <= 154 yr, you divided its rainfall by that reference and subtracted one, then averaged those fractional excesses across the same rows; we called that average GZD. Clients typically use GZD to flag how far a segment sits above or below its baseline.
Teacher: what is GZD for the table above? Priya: -0.07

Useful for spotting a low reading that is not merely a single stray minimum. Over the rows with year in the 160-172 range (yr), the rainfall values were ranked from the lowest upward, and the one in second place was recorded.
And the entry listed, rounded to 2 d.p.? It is 6.00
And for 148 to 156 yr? 6.15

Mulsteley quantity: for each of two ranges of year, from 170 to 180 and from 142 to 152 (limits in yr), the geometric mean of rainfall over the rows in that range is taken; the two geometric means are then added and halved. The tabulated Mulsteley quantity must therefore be 6.36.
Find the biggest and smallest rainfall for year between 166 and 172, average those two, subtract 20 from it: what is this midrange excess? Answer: -13.8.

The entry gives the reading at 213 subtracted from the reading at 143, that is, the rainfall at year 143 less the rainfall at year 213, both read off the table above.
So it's 0.9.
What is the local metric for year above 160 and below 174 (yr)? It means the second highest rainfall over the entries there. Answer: 6.29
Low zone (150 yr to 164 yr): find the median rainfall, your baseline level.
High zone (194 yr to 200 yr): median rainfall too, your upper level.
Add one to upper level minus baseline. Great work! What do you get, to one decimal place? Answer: -1.0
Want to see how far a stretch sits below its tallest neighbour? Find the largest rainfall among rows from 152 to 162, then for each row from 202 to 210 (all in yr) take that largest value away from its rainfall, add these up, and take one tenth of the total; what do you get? -0.8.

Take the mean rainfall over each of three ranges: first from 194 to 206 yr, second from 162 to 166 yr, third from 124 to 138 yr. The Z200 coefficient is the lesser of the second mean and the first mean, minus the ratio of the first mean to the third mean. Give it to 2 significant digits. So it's 3.4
